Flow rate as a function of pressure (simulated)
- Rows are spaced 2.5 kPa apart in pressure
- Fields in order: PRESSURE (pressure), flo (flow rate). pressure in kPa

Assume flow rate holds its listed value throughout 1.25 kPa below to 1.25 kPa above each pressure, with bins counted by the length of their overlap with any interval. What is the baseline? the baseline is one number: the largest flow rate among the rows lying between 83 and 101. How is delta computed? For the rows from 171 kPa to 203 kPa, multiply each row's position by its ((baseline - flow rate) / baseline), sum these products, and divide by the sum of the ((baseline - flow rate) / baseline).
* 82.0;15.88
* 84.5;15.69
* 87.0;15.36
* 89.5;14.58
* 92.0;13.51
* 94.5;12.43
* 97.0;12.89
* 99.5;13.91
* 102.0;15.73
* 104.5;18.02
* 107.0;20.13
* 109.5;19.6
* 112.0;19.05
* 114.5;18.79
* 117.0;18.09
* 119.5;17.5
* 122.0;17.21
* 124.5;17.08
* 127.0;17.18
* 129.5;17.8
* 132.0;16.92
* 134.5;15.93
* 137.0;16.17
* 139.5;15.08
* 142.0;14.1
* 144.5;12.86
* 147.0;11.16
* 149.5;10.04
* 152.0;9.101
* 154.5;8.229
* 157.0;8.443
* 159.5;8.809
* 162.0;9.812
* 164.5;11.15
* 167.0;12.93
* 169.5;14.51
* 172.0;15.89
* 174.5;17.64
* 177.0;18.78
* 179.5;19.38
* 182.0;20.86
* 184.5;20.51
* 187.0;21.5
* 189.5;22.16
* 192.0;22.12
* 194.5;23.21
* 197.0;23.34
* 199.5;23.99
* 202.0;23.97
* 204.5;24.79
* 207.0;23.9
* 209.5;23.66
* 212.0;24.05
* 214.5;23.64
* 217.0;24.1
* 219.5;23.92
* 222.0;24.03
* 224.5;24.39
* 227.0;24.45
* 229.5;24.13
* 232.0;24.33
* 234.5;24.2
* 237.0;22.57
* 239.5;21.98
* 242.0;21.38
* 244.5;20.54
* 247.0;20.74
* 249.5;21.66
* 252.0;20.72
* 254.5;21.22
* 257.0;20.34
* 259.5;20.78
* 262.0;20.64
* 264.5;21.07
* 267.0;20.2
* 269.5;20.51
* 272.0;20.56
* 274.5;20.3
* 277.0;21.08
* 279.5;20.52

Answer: 191.1 kPa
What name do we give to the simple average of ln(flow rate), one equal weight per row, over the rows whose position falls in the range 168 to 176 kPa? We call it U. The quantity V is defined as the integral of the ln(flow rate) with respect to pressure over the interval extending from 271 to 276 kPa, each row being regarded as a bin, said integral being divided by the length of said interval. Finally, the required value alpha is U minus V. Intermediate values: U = 2.8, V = 3.02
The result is -0.25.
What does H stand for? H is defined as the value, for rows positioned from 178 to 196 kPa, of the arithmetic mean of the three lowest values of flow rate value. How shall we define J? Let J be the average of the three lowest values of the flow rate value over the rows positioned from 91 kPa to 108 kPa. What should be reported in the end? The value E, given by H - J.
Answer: 7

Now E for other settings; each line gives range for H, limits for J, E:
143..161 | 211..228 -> -15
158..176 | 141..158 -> 1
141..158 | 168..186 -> -7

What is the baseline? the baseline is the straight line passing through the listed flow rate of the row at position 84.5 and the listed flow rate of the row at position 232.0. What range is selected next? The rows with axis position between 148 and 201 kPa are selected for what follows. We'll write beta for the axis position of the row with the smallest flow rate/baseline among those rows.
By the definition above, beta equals 154.5 kPa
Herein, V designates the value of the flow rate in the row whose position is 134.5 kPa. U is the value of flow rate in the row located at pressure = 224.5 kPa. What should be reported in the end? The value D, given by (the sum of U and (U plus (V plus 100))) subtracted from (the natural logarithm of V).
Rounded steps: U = 24.39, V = 15.93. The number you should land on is -162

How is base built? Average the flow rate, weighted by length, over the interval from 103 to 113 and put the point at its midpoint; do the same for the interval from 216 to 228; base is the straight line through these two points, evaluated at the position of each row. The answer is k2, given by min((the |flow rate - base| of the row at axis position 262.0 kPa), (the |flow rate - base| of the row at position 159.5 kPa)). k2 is 5.3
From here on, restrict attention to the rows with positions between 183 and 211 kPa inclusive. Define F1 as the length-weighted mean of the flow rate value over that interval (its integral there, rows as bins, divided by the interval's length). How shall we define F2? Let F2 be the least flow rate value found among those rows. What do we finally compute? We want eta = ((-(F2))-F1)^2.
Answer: 1893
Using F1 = 23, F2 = 20.51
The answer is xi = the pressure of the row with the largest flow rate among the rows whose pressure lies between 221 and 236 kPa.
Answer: 227.0 kPa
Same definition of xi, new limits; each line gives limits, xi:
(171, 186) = 182.0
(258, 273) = 264.5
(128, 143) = 129.5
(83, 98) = 84.5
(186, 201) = 199.5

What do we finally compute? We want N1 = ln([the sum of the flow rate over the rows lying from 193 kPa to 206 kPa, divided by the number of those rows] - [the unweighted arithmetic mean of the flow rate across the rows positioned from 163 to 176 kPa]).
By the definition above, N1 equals 2.2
